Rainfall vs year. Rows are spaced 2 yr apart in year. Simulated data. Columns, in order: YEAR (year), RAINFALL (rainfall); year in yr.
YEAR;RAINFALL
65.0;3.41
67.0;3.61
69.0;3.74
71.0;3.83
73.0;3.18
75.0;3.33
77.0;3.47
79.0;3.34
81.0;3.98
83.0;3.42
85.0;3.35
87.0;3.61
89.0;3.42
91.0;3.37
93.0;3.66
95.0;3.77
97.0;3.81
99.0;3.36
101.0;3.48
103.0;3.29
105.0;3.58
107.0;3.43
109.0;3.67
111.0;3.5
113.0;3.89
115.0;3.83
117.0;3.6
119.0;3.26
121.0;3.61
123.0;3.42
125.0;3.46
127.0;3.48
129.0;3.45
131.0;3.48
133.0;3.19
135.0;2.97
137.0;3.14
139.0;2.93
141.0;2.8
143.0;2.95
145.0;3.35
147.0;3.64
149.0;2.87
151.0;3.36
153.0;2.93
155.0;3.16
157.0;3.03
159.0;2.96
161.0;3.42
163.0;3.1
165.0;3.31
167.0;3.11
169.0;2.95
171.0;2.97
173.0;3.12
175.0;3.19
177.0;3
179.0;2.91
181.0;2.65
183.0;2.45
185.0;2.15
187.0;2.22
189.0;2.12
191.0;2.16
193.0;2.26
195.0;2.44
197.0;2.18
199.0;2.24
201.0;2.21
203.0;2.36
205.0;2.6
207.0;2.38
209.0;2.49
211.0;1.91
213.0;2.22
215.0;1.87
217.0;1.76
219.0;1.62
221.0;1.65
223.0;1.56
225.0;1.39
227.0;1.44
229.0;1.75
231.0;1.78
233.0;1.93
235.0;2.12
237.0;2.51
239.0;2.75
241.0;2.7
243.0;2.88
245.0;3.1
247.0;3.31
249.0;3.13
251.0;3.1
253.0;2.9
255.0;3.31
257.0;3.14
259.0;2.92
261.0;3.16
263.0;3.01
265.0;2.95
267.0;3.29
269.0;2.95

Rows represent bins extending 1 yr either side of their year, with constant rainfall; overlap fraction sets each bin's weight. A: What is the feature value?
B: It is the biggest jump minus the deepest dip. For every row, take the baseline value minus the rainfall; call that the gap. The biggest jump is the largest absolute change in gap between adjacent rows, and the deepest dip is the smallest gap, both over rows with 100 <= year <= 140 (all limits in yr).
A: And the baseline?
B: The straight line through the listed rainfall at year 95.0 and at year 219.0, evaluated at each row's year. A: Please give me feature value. 0.86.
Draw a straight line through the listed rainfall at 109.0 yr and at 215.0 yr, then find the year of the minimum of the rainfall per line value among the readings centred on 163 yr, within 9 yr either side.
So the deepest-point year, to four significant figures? 159.0 yr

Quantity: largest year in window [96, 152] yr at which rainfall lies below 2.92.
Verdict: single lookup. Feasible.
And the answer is 149.0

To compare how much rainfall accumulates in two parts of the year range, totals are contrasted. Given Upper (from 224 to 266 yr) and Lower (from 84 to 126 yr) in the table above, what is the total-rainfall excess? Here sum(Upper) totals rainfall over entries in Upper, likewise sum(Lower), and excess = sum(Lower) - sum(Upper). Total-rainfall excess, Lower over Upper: 19.1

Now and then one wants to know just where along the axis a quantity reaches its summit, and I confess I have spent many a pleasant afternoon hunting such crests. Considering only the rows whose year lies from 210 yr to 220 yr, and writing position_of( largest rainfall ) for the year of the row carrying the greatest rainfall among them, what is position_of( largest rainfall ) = 213.0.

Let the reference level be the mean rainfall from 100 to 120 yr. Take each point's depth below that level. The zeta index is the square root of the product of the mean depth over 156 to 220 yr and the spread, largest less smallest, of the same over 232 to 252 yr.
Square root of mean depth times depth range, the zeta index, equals 1.2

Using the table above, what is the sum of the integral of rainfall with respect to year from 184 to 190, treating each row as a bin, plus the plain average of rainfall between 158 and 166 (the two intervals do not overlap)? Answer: 16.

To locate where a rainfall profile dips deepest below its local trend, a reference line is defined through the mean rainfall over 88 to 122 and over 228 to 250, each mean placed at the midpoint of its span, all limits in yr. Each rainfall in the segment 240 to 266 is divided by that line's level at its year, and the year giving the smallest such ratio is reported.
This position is 241.0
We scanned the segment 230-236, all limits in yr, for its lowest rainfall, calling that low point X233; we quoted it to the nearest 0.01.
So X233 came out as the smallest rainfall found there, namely 1.78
